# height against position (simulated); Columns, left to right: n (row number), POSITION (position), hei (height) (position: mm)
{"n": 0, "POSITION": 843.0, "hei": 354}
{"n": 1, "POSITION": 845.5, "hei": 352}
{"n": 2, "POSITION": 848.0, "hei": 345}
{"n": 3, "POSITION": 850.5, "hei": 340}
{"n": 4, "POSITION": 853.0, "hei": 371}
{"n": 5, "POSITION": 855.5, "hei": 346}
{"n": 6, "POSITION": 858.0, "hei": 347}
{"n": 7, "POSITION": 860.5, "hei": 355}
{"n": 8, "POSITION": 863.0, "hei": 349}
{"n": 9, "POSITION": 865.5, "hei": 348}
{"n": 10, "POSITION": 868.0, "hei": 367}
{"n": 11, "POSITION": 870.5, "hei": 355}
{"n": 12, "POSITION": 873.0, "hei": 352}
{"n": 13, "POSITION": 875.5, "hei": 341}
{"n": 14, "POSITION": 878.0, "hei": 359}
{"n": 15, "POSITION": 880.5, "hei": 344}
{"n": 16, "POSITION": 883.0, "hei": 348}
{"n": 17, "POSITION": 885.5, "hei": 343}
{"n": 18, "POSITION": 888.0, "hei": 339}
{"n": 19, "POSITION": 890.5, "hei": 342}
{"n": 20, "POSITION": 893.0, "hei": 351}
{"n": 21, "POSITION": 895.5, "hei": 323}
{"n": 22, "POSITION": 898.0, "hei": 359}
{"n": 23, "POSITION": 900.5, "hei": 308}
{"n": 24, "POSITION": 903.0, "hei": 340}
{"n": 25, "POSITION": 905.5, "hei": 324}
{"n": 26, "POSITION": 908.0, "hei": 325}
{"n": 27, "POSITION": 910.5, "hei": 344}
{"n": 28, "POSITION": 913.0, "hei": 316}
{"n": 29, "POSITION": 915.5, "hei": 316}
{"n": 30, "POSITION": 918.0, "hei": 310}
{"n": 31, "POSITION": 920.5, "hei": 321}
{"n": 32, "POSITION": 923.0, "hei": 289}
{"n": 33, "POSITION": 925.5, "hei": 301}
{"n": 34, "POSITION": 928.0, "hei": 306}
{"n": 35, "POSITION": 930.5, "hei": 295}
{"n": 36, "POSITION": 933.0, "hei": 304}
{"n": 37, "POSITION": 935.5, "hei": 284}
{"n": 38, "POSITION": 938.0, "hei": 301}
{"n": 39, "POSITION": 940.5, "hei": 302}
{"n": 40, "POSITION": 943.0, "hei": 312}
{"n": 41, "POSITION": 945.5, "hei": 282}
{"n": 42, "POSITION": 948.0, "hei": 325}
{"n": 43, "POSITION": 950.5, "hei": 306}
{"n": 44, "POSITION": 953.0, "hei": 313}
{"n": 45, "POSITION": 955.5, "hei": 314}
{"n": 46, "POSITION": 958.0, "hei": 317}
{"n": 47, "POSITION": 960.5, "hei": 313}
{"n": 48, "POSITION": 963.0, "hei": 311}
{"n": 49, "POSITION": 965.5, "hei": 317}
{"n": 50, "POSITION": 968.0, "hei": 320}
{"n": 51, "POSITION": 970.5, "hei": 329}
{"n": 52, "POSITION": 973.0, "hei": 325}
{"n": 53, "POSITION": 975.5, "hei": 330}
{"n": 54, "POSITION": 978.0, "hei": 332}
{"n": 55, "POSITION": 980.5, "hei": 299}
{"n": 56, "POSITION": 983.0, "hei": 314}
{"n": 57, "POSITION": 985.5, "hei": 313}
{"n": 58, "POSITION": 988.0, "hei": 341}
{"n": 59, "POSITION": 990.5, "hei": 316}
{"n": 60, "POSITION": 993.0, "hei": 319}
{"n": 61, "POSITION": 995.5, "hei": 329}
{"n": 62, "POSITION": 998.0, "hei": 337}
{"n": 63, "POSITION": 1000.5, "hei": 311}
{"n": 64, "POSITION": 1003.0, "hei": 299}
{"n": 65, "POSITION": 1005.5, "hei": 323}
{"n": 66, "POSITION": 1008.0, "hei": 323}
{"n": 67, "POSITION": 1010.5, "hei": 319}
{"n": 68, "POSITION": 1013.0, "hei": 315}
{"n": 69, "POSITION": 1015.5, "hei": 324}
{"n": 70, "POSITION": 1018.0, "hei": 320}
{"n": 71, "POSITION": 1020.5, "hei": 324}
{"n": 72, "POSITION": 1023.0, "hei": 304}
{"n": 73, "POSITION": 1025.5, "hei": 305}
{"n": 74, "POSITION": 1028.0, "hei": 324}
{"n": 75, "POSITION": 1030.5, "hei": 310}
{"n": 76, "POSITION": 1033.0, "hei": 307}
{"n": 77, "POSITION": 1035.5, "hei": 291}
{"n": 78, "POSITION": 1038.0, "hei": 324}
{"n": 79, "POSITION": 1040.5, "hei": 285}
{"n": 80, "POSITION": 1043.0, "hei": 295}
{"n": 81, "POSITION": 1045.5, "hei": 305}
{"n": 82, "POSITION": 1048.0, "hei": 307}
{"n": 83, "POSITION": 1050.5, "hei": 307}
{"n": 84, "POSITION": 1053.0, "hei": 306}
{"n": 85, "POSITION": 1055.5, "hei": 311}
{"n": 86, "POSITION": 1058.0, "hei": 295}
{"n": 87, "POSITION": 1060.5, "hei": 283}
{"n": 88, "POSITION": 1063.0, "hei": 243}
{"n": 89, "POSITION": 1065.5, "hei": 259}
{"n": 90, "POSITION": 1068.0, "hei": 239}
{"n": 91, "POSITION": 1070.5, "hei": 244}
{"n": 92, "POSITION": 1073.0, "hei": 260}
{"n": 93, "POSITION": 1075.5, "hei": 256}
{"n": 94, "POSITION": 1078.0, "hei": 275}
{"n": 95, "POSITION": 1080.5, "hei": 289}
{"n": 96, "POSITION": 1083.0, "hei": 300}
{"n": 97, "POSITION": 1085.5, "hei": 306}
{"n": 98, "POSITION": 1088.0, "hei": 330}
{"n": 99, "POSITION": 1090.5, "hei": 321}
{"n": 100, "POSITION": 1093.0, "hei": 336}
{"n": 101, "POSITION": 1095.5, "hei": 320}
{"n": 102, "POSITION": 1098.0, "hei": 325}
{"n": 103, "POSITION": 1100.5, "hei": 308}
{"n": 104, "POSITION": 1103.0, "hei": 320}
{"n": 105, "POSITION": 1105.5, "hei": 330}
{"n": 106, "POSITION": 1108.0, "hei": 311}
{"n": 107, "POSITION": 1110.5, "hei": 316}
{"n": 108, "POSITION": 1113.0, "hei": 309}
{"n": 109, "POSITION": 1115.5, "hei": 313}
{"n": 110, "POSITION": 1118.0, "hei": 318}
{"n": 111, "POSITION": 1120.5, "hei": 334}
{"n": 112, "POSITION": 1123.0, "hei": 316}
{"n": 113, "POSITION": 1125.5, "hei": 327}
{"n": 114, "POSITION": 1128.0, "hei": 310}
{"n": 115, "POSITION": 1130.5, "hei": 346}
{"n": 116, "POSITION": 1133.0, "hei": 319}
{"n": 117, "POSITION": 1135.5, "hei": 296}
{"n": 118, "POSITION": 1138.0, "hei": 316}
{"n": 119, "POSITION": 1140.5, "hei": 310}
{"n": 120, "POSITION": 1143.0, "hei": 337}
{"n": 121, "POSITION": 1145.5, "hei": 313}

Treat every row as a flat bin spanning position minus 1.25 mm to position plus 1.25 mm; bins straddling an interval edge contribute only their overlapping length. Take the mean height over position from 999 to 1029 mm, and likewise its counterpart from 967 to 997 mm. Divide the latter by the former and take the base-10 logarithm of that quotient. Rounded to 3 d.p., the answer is 0.009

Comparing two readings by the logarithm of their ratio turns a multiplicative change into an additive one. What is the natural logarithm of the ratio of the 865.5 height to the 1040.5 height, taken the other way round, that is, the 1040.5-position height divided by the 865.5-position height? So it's -0.20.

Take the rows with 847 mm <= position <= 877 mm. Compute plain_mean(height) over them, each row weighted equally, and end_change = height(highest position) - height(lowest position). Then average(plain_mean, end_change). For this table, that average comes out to 174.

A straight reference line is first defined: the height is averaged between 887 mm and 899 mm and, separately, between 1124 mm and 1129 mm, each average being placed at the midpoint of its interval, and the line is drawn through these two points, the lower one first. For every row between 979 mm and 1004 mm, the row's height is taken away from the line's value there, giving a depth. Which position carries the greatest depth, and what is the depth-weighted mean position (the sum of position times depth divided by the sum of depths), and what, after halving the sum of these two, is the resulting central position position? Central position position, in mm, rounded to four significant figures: 985.7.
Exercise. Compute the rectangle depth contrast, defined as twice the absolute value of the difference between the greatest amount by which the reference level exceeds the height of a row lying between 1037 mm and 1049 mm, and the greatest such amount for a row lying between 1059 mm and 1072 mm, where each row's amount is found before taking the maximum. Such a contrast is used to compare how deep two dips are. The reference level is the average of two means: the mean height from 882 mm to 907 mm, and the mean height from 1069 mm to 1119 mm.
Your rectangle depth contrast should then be 92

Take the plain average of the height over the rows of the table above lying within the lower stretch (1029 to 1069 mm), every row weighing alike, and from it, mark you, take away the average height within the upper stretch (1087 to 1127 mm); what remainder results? -29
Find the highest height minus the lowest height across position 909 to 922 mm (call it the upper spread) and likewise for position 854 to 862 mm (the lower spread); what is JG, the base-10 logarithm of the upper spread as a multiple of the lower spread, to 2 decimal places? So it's 0.58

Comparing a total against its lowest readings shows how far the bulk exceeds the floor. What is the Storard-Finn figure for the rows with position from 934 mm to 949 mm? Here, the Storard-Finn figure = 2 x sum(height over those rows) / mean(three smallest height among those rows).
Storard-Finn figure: 12.5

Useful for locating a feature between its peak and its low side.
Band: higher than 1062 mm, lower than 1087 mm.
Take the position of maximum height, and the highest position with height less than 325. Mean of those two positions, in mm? 1085.5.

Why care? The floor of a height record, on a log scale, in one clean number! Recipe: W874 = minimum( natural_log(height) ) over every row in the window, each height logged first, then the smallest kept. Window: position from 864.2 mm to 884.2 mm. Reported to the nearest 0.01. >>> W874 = 5.83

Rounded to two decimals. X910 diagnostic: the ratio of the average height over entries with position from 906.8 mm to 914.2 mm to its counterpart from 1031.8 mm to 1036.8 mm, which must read 1.10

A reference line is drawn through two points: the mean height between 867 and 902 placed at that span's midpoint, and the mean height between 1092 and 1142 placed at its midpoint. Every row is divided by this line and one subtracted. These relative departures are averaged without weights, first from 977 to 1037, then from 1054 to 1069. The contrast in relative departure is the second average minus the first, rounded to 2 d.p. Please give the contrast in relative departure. -0.12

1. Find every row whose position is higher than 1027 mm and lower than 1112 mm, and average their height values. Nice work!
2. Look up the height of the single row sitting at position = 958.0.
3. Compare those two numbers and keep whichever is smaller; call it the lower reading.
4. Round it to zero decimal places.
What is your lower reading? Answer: 298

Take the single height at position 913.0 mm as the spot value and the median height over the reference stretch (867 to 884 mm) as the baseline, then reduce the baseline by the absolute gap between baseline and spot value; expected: 316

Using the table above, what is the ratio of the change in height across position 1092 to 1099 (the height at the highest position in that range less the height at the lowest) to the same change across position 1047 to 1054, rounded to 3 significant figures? 11.0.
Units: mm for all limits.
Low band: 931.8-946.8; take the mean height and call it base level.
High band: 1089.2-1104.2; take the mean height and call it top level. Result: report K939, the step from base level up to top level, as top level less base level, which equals 24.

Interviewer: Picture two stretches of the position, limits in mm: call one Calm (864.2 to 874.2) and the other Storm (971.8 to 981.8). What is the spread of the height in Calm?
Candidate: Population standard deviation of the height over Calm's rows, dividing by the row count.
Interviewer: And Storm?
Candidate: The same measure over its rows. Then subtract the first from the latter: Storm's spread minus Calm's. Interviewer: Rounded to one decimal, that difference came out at 6.1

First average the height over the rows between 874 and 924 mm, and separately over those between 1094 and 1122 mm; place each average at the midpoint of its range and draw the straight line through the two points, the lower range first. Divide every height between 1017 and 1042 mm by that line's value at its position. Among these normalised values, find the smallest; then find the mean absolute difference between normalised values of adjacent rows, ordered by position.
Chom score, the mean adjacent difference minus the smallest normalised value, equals -0.83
